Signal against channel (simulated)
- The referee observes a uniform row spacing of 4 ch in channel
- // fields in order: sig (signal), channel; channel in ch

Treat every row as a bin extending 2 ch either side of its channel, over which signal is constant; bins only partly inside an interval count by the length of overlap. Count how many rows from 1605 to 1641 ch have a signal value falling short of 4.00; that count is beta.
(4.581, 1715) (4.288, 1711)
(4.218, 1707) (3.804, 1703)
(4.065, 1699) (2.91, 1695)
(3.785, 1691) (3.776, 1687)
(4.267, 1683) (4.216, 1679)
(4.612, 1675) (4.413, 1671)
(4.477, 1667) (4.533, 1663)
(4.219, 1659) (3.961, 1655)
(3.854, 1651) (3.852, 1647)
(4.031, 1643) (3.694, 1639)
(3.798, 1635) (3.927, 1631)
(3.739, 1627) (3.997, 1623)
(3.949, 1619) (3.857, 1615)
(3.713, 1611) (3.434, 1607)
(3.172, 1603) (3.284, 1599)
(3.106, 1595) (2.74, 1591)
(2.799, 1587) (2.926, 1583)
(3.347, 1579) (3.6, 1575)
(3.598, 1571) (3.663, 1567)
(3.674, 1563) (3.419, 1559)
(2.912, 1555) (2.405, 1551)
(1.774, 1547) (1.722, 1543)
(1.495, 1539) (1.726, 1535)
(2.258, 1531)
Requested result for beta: 9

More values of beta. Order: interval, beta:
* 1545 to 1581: 9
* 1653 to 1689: 2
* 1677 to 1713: 4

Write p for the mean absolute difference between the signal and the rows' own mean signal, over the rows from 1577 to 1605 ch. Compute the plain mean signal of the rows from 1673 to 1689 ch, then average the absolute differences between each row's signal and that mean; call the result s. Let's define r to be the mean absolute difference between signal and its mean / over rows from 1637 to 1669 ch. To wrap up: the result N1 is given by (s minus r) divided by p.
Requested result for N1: -0.1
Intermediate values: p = 0.20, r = 0.2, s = 0.22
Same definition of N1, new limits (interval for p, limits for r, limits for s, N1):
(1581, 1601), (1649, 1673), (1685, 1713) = 0.4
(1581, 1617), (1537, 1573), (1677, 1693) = -1.8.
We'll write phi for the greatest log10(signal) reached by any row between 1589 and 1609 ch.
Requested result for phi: 0.54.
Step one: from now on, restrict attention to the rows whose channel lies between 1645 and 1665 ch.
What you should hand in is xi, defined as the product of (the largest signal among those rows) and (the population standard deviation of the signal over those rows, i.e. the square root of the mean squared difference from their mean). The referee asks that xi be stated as 1.2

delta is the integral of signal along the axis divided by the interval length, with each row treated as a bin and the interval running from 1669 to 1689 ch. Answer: 4.26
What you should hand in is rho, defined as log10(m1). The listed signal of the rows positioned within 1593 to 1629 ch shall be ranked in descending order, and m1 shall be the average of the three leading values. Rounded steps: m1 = 3.9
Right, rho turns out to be 0.59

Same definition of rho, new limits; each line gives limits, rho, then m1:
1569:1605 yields 0.55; 3.5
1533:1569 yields 0.55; 3.6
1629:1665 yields 0.63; 4.3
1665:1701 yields 0.65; 4.5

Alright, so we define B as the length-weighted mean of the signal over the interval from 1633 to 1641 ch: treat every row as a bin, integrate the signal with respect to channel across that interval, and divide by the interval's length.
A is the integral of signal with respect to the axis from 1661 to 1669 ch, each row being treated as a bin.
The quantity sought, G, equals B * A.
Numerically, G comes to 135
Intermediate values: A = 36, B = 3.75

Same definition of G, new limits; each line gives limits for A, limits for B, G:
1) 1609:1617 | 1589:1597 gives 89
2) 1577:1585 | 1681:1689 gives 101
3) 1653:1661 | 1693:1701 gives 114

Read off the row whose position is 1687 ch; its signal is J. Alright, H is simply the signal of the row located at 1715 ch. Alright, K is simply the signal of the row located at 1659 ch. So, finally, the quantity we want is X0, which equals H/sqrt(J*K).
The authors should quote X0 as 1.15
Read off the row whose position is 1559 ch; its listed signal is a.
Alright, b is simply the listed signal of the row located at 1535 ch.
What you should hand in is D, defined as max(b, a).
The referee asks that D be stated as 3.4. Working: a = 3.419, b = 1.726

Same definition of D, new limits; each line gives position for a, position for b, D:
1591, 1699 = 4.1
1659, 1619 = 4.2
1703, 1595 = 3.8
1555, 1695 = 2.9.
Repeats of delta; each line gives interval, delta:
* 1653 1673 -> 4.32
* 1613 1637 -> 3.88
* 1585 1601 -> 2.98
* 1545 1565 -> 2.84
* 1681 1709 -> 3.83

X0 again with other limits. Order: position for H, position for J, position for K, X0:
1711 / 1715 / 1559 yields 1.08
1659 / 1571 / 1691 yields 1.14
